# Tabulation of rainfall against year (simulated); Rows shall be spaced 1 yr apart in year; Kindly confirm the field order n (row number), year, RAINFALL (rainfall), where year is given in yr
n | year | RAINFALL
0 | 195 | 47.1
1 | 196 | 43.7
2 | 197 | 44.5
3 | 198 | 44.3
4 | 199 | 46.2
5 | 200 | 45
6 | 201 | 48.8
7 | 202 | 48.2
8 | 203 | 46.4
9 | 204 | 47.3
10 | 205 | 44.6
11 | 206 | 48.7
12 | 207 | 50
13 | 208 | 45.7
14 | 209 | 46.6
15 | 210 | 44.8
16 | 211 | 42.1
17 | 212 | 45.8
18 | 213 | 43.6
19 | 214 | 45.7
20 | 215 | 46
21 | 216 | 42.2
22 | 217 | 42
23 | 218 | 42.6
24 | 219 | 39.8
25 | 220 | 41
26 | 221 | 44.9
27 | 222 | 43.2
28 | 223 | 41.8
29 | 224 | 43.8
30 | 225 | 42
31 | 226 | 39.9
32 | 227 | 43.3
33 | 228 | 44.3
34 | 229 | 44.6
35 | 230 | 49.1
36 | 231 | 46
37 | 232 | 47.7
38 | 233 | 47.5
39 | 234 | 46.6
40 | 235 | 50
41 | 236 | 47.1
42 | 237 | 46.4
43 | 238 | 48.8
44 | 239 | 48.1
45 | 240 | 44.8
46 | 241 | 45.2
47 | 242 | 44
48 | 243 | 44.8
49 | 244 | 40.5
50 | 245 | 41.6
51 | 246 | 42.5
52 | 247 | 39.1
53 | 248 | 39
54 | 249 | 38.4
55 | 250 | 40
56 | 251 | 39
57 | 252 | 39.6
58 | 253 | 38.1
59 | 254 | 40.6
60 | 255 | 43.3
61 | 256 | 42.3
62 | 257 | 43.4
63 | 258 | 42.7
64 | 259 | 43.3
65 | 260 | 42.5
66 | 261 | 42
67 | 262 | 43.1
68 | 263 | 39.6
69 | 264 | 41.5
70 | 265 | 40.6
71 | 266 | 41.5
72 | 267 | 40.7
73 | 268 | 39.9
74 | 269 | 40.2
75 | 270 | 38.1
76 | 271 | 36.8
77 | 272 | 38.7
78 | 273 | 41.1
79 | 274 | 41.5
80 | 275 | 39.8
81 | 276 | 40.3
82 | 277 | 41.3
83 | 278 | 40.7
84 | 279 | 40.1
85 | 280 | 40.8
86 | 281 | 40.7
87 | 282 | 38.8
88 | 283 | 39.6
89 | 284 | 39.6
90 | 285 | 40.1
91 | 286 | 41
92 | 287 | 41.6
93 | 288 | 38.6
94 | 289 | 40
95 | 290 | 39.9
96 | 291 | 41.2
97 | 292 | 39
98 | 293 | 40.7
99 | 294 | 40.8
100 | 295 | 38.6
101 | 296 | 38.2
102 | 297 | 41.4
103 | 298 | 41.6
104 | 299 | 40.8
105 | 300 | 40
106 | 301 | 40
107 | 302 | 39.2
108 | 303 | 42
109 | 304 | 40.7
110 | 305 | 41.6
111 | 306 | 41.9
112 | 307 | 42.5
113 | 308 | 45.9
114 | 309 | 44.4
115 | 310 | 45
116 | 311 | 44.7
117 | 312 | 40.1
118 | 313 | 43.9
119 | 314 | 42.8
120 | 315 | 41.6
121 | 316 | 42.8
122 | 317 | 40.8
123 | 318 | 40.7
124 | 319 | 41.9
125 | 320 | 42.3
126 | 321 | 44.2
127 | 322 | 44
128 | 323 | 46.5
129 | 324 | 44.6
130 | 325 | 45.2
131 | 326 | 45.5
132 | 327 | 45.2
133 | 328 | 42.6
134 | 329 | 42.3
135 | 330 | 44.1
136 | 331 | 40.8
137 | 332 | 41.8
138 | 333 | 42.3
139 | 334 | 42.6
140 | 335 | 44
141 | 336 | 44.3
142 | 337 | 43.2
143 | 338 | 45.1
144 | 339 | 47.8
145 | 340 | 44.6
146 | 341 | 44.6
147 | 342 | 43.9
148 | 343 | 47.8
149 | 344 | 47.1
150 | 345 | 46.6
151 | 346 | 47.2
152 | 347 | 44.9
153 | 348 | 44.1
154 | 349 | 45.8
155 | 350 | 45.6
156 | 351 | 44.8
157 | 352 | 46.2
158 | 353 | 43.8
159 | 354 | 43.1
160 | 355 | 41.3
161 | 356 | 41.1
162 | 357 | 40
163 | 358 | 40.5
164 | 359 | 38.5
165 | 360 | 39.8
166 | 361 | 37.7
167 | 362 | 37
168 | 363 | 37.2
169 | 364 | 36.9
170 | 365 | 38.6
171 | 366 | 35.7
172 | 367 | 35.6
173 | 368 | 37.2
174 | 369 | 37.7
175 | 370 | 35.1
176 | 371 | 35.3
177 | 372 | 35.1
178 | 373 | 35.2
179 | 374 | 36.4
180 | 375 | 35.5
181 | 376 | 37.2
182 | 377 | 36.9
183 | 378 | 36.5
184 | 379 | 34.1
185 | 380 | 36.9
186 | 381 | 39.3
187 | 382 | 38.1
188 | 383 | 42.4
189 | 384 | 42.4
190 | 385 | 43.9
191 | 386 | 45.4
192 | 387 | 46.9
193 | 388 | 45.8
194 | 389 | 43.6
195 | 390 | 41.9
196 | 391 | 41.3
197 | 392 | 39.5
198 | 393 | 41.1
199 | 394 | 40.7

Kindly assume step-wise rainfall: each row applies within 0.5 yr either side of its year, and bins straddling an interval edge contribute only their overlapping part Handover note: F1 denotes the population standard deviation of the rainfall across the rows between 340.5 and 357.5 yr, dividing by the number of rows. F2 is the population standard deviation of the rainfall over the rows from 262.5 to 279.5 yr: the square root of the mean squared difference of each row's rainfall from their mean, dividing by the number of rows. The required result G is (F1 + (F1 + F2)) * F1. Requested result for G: 12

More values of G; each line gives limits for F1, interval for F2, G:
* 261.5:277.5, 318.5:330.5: 6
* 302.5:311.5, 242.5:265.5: 9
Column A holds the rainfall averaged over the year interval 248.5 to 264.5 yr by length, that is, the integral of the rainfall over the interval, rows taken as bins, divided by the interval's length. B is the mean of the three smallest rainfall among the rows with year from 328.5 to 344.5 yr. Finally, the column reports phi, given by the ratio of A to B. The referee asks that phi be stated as 0.99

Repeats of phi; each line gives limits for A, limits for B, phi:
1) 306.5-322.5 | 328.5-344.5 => 1.03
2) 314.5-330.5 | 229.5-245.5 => 1.03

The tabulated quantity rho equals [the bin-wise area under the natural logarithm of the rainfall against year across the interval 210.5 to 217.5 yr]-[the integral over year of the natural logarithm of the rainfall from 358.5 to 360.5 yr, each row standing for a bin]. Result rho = 19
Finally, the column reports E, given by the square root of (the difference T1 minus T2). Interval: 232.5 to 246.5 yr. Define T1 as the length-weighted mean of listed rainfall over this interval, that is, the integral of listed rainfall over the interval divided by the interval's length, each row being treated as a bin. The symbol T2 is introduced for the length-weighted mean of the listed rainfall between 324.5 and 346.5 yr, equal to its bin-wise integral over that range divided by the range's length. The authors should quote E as 1.0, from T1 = 45.6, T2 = 44.5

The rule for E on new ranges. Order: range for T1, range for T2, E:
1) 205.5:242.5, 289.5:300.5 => 2.2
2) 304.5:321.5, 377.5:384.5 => 2.1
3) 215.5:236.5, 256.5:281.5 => 1.8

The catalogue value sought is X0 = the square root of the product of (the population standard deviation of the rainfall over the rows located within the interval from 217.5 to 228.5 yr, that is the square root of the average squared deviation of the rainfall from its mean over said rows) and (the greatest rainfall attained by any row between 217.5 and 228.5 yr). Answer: 8.5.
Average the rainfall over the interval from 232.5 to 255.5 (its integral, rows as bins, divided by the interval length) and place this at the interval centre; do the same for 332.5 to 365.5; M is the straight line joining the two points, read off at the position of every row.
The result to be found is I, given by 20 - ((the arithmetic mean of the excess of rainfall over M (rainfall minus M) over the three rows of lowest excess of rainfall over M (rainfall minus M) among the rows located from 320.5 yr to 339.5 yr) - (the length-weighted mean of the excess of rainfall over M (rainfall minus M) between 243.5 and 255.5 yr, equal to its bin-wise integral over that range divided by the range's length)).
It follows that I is 18.3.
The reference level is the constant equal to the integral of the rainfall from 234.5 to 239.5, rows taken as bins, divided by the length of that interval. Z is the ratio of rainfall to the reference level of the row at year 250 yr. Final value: 0.832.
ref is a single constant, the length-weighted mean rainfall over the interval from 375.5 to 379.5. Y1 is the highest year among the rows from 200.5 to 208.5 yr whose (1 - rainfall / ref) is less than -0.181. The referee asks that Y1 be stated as 208 yr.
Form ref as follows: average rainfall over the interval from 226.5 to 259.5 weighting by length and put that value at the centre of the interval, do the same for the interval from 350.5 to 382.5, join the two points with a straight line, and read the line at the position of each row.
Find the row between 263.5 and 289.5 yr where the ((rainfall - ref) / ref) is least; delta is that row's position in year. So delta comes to 271 yr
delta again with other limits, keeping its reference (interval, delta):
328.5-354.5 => 331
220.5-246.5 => 226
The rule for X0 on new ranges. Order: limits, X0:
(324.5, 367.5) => 12.6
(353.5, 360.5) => 7.6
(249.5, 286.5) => 8.2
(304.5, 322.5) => 8.6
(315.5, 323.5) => 9.2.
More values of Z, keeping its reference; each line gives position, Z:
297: 0.861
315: 0.865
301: 0.832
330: 0.917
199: 0.961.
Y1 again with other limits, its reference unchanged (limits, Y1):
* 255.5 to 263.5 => 262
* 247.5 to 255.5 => 255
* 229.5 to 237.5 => 237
